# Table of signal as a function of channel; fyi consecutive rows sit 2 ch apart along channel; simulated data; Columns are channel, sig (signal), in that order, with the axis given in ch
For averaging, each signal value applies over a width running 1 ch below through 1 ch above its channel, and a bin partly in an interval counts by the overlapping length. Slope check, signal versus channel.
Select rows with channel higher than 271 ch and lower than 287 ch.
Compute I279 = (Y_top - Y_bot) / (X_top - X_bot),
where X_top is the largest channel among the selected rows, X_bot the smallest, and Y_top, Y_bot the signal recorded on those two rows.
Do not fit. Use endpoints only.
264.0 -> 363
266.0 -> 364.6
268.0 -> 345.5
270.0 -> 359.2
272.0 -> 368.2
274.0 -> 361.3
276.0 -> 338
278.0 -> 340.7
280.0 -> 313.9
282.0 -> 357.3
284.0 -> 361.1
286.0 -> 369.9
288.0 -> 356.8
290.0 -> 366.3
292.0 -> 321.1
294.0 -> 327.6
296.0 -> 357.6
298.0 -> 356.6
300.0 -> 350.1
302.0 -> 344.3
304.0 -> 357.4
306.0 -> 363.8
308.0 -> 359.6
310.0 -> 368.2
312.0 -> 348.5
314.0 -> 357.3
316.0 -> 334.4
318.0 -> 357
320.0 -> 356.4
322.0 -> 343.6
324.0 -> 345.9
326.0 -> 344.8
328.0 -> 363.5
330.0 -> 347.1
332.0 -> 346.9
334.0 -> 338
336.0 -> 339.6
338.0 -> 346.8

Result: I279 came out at 0.1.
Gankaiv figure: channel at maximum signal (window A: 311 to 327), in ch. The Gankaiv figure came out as 314.0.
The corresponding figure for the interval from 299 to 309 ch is 306.0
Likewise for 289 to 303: 290.0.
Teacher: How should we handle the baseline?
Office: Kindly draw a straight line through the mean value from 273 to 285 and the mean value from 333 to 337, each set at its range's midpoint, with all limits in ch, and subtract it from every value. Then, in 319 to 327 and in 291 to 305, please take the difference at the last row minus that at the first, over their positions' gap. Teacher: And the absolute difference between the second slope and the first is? 5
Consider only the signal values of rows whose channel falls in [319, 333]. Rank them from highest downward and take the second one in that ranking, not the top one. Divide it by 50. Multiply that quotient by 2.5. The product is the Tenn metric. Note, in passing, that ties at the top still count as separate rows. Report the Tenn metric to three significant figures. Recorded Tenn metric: 17.8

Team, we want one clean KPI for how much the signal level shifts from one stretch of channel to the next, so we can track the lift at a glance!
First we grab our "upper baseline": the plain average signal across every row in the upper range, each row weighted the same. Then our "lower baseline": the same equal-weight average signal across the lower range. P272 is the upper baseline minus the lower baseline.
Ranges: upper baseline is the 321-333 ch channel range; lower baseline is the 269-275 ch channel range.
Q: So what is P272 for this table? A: -14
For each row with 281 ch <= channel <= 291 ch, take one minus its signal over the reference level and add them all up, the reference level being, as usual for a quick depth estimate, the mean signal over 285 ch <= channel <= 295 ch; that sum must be -0.20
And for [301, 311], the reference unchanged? -0.15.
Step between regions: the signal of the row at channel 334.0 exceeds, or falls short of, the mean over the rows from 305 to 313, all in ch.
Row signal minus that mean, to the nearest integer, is -22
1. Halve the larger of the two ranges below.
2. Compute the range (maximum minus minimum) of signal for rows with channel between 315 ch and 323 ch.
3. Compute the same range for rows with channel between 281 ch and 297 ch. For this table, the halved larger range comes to 24.4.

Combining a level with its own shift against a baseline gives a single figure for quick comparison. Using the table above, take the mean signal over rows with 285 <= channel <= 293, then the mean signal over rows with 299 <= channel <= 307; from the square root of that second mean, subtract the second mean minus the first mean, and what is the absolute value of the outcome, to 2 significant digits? 18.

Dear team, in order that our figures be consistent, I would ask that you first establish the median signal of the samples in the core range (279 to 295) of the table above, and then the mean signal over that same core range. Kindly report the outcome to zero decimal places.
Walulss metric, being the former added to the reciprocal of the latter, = 357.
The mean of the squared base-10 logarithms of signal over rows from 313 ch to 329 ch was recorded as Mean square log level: 6.474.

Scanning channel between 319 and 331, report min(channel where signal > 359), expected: 328.0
